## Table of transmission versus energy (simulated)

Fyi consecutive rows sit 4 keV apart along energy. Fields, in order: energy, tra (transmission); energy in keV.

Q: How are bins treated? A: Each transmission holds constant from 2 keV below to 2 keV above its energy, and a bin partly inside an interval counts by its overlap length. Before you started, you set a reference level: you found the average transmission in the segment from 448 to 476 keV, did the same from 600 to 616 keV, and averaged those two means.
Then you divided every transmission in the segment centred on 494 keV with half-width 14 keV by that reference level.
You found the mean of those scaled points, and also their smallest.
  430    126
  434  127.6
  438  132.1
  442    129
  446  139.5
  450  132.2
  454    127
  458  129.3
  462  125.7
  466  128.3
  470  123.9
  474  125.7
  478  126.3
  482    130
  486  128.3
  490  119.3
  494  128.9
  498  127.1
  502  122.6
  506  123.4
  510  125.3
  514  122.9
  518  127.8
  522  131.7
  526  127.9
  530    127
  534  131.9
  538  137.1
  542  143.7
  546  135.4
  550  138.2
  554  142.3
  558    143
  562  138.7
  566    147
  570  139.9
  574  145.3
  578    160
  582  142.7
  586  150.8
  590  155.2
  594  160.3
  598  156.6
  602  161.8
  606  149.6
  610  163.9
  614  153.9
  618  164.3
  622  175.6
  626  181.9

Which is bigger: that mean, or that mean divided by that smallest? 1.05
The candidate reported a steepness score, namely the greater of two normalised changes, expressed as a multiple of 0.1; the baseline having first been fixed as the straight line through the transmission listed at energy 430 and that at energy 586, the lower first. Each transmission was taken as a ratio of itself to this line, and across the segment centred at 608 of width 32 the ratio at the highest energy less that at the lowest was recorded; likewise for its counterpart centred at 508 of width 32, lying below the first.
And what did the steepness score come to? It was 0.68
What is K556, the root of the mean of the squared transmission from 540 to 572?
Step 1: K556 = 141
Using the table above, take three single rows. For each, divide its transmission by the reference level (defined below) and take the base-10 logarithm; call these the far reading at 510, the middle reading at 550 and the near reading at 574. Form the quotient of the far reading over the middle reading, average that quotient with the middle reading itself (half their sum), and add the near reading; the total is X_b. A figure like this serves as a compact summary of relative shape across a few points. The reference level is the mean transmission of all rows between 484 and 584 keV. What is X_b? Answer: -1.17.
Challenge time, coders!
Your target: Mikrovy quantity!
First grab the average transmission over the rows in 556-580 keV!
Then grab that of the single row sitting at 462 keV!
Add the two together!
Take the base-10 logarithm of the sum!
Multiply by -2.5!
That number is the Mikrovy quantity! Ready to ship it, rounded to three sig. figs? -6.08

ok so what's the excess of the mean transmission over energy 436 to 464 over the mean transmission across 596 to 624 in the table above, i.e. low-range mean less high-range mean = -30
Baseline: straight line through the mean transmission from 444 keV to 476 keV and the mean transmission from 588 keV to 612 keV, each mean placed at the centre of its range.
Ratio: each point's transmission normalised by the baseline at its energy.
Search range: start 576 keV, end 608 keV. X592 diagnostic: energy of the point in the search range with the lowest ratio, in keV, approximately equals 582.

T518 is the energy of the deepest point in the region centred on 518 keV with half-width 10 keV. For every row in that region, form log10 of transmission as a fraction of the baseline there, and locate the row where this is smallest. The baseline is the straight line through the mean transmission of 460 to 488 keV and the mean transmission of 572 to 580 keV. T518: 514 keV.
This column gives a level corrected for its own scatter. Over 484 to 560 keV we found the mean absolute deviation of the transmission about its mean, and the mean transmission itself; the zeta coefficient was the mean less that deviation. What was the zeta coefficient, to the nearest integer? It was 125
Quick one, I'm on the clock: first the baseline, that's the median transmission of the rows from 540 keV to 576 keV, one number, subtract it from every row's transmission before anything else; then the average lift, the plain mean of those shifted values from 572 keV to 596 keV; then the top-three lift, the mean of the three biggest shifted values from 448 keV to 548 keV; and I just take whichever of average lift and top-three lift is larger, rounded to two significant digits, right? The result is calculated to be 10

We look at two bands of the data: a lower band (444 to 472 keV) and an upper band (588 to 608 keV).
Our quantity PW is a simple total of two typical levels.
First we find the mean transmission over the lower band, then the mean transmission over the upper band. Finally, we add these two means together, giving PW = 286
